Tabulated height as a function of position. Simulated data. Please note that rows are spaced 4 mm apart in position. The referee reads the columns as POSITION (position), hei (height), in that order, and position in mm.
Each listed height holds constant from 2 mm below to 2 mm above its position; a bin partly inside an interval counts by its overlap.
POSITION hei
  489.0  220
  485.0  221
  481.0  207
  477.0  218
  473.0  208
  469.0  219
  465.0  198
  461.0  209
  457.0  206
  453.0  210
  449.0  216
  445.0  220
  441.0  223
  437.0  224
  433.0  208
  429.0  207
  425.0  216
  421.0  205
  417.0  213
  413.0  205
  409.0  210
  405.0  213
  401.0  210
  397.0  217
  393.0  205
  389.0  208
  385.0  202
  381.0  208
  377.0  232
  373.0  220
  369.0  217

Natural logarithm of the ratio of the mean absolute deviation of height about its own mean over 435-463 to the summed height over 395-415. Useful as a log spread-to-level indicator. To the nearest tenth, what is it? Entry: -5.2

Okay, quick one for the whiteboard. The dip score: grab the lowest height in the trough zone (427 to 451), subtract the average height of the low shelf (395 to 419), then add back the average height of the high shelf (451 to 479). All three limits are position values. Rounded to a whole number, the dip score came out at 205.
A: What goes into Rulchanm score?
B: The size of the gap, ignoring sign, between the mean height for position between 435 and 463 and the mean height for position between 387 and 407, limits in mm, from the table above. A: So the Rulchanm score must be 4.8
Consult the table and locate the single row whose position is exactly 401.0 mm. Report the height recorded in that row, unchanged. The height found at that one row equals 210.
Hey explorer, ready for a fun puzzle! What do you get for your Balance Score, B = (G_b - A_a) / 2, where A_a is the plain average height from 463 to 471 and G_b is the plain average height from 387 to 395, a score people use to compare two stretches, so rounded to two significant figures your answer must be -1.0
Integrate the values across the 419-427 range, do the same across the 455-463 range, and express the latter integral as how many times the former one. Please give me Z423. 0.99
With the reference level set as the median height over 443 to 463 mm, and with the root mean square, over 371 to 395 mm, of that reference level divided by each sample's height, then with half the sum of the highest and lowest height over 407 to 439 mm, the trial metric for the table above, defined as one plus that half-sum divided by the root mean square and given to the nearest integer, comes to 217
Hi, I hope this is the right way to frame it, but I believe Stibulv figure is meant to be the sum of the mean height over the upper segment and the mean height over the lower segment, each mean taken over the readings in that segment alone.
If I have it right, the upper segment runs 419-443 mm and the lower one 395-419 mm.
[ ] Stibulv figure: 425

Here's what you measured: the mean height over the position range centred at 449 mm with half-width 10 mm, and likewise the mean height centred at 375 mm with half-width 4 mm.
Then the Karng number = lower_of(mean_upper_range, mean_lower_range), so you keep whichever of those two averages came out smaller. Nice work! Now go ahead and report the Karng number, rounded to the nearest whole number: 215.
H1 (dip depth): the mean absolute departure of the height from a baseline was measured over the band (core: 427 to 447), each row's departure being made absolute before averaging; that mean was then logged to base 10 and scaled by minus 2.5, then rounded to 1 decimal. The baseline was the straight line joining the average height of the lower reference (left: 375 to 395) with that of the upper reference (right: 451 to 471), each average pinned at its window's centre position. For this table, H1 -2.4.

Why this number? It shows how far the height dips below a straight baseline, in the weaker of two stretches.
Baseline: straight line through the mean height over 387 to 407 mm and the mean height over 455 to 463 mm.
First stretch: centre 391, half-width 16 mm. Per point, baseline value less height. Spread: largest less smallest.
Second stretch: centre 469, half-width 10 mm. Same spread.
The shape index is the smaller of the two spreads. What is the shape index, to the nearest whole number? 21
